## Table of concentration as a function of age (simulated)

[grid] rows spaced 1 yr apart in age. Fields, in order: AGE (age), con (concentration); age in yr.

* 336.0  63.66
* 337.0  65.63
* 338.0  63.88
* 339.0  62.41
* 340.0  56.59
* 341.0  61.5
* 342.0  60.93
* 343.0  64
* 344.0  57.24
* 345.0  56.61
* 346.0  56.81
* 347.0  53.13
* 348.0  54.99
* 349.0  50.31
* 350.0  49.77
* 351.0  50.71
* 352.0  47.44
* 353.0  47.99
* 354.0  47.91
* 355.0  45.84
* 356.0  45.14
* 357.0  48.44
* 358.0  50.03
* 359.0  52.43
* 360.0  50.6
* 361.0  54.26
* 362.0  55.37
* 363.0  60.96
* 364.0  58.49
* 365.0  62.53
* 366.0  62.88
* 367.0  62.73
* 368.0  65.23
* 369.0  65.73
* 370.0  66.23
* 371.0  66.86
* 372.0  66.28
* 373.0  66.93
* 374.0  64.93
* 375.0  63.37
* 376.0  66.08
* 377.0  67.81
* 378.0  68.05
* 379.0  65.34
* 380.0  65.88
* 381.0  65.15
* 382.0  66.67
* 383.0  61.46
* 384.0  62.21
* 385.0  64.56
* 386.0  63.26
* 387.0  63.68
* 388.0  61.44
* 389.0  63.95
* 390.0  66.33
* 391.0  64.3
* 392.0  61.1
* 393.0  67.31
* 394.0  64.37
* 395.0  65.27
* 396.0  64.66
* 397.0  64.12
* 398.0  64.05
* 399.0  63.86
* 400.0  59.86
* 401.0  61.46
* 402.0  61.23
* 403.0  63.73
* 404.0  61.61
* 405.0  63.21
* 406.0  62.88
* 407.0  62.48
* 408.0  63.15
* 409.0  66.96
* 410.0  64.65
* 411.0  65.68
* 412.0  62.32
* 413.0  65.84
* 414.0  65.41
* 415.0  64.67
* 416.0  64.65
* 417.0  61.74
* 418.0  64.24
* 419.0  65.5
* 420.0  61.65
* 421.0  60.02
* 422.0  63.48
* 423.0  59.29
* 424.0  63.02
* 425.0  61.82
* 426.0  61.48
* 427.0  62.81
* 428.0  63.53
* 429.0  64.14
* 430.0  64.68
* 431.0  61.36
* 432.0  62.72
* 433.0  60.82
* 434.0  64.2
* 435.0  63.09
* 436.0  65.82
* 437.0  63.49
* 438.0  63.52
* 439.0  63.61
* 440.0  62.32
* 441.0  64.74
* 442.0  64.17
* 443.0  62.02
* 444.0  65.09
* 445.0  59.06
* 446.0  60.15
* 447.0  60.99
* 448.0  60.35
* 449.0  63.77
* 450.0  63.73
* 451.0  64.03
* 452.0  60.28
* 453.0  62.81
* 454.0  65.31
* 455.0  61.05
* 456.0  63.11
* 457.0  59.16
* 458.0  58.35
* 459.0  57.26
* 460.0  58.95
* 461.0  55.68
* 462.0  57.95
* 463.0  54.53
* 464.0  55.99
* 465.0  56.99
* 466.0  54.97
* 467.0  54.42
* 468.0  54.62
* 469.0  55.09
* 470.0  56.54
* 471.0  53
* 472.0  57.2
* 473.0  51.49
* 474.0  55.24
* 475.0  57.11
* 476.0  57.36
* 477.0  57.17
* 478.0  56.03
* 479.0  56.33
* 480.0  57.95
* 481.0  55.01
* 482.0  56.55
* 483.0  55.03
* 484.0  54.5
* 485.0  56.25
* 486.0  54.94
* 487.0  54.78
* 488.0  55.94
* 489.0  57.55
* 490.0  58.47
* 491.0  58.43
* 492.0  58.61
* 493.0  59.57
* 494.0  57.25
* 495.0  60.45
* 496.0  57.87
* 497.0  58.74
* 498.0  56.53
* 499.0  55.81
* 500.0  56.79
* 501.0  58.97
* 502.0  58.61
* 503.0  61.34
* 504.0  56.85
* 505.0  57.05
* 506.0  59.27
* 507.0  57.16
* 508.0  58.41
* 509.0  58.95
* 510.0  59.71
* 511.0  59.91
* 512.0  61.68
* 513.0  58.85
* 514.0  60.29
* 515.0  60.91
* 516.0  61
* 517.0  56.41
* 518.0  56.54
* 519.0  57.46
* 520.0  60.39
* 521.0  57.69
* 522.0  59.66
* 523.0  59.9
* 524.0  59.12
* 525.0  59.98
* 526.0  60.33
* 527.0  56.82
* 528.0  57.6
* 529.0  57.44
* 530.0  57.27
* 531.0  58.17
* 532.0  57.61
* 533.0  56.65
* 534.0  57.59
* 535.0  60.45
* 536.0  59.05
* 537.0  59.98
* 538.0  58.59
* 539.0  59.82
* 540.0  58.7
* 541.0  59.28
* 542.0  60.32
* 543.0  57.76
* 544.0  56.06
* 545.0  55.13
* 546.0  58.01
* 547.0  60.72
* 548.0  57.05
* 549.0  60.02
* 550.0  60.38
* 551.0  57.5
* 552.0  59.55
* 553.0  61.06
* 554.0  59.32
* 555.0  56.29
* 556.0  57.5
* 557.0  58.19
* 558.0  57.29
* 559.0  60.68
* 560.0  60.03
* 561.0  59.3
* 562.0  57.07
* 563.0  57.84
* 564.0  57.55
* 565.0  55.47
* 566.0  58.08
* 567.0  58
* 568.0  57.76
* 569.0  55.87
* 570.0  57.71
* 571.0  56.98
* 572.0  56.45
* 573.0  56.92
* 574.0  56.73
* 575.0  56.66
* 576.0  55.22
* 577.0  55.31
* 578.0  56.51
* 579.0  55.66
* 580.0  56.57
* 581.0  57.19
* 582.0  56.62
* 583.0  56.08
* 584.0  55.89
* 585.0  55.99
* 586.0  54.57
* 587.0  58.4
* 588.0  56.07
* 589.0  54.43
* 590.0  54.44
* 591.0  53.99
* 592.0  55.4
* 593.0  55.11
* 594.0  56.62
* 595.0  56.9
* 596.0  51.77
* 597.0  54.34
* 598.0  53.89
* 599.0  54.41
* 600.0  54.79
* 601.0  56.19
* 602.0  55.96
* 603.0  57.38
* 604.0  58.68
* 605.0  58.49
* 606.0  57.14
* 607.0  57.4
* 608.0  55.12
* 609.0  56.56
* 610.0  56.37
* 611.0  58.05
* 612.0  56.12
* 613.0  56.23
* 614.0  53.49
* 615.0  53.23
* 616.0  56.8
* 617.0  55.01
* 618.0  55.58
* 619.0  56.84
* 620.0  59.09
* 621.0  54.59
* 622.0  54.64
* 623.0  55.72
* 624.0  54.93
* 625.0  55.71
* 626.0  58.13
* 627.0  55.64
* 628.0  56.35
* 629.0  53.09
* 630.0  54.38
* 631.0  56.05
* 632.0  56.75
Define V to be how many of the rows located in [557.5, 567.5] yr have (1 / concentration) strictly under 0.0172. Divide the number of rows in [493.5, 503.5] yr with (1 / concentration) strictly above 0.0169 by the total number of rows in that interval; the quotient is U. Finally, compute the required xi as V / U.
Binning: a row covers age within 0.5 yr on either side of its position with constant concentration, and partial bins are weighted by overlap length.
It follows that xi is 4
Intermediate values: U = 0.80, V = 3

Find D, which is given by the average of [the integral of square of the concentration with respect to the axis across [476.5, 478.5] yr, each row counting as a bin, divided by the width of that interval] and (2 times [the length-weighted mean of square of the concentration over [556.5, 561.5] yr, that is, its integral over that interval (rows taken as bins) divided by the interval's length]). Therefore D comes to 5096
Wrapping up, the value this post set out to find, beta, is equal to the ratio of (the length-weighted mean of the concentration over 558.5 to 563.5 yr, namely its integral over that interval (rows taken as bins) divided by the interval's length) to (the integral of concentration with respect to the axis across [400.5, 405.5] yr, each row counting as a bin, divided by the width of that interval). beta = 0.95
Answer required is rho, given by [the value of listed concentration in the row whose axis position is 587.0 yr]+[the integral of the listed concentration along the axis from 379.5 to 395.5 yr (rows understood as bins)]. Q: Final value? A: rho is 1085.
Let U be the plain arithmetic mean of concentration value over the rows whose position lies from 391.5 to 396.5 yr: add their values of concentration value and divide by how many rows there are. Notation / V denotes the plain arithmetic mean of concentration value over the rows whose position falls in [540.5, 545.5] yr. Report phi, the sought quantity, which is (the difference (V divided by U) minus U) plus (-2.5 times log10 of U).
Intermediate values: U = 64.5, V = 58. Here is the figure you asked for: -68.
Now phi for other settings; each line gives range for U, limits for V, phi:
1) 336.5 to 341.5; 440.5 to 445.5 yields -65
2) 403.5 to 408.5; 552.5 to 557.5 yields -66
